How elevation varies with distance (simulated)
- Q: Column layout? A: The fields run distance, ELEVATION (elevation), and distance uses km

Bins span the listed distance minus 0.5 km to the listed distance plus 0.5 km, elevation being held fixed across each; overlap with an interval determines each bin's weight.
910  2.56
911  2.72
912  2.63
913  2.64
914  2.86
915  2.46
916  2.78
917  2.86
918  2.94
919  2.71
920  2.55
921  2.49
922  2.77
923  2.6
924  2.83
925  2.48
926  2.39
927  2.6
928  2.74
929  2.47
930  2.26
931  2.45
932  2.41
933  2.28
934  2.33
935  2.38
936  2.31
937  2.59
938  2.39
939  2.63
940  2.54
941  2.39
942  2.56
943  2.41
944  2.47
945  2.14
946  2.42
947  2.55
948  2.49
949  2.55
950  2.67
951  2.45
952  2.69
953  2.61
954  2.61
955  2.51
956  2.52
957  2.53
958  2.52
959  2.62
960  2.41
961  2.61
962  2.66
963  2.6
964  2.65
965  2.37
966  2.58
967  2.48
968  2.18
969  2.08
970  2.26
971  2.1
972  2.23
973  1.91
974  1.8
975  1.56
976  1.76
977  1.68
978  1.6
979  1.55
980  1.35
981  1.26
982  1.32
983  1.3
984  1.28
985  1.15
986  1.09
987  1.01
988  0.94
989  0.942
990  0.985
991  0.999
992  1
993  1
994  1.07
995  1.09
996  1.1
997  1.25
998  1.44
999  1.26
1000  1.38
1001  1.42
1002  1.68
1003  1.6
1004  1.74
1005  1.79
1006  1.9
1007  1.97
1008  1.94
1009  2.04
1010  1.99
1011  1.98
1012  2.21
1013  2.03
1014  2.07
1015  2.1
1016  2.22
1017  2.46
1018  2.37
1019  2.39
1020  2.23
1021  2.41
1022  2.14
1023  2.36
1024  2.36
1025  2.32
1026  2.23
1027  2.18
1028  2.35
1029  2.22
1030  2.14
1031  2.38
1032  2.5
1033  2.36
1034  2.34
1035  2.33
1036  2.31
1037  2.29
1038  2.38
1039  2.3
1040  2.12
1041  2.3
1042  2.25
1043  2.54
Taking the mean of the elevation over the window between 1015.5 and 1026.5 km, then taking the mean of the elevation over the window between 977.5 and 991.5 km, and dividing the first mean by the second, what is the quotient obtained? 1.9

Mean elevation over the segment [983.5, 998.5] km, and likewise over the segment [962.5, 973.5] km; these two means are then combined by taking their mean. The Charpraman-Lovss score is 1.70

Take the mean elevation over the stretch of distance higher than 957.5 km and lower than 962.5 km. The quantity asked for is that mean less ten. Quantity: -7.44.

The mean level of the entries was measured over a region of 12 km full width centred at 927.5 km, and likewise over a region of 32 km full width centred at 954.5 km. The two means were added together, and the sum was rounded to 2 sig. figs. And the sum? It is 5.0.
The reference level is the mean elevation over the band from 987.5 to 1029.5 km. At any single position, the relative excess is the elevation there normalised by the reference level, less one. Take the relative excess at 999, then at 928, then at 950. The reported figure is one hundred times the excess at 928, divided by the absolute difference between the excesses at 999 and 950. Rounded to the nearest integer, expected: 67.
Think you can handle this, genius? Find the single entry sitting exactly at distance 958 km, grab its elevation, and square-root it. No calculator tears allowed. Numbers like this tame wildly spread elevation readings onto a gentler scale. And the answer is 1.59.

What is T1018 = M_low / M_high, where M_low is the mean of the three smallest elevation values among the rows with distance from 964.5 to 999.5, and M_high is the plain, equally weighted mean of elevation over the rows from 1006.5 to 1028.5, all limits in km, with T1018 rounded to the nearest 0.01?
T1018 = 0.43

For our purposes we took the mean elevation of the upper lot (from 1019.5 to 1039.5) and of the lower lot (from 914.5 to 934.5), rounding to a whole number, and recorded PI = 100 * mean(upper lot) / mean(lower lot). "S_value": 90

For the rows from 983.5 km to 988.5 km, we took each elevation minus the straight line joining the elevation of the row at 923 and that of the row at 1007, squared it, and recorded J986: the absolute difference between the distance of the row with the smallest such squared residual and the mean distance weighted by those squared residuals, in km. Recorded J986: 2.3 km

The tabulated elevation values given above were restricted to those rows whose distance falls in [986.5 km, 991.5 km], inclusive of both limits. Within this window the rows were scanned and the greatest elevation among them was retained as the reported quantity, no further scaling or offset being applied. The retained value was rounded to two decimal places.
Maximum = 1.01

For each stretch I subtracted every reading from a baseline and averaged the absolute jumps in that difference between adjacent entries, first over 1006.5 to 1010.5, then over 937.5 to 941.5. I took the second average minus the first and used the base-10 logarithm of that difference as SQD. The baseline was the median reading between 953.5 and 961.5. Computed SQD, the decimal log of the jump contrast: -1.00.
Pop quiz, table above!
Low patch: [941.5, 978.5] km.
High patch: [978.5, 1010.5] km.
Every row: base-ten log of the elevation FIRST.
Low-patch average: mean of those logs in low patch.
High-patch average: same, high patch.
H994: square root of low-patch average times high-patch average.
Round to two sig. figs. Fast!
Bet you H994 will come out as 0.21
